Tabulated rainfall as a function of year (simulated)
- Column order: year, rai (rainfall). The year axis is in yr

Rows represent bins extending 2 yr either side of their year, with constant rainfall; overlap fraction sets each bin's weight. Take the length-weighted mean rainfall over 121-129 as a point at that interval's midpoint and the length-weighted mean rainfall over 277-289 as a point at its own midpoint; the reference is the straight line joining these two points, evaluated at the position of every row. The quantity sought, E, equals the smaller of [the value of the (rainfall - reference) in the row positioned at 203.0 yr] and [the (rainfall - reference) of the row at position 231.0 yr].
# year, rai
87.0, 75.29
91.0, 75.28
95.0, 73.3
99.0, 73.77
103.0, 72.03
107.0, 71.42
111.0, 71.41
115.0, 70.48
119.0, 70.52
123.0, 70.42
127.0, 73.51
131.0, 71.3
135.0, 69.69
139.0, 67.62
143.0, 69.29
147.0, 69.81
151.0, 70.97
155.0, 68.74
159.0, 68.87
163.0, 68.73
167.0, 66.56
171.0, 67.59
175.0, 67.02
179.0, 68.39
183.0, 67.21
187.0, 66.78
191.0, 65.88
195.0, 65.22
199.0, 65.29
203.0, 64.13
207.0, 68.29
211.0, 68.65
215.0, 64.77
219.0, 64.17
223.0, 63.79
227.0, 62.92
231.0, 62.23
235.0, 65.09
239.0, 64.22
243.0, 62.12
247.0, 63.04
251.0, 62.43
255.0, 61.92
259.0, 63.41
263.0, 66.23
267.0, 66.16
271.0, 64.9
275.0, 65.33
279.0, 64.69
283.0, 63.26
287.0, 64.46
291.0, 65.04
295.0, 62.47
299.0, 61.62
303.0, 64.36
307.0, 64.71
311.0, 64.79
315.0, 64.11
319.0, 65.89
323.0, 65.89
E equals -4.5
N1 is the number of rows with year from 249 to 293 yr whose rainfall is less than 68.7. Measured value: 11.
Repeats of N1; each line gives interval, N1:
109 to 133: 0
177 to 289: 28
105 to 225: 16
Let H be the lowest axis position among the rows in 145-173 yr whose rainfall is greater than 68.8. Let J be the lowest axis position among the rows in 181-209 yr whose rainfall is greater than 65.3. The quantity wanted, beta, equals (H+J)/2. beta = 165 yr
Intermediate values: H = 147.0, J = 183.0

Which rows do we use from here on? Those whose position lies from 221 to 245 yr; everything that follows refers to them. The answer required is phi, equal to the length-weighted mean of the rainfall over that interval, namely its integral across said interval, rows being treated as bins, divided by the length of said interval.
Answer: 63.4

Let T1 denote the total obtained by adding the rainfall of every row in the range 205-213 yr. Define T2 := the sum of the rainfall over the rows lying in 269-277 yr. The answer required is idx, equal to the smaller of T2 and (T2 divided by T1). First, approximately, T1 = 137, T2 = 130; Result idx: 0.95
